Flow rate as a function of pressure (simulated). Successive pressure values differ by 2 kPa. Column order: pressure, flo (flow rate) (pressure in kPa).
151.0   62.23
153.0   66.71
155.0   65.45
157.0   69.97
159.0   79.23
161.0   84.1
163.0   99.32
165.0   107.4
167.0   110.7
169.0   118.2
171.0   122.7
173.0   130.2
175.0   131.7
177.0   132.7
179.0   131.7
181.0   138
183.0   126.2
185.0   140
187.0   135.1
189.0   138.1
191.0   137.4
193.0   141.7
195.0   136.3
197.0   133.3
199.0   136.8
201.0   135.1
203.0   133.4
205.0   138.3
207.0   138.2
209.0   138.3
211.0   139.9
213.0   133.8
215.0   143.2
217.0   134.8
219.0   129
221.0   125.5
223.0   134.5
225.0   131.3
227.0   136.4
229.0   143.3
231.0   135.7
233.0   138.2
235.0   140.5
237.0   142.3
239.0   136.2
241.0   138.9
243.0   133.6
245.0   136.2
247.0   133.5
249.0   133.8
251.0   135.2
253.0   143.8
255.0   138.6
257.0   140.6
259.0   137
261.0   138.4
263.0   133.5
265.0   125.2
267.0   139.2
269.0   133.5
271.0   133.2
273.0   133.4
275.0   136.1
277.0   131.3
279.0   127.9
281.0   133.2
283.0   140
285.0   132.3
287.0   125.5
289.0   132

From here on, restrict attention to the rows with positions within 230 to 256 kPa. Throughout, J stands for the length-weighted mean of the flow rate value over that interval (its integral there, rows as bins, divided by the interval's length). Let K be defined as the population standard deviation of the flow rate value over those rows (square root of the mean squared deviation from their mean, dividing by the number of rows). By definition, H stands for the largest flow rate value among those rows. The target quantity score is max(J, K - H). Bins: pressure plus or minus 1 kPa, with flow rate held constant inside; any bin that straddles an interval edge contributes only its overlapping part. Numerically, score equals 137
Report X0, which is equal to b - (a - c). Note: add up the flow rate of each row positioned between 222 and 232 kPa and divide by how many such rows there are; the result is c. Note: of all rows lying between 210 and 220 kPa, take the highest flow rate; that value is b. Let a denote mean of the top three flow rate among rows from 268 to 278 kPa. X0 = 145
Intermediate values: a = 134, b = 143.2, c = 136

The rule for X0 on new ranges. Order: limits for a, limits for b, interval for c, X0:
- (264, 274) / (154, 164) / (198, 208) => 100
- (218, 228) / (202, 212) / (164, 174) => 124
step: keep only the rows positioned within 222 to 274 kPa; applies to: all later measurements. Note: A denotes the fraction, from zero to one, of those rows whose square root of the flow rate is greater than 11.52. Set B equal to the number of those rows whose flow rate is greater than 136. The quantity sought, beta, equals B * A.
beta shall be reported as 13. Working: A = 0.92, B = 14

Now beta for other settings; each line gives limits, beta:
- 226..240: 6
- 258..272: 3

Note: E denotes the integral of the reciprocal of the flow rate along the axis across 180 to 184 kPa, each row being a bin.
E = 0.0303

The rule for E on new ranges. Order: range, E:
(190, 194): 0.0287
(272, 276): 0.0297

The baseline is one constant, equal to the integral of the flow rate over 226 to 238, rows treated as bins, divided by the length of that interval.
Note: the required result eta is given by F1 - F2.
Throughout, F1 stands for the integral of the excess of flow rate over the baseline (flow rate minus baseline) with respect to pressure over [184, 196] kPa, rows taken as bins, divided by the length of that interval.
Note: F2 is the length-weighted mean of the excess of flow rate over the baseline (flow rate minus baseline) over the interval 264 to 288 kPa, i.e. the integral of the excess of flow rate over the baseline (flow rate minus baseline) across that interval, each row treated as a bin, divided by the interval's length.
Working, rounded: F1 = -1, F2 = -7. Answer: 6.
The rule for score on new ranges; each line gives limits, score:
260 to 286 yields 134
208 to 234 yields 136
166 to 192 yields 130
